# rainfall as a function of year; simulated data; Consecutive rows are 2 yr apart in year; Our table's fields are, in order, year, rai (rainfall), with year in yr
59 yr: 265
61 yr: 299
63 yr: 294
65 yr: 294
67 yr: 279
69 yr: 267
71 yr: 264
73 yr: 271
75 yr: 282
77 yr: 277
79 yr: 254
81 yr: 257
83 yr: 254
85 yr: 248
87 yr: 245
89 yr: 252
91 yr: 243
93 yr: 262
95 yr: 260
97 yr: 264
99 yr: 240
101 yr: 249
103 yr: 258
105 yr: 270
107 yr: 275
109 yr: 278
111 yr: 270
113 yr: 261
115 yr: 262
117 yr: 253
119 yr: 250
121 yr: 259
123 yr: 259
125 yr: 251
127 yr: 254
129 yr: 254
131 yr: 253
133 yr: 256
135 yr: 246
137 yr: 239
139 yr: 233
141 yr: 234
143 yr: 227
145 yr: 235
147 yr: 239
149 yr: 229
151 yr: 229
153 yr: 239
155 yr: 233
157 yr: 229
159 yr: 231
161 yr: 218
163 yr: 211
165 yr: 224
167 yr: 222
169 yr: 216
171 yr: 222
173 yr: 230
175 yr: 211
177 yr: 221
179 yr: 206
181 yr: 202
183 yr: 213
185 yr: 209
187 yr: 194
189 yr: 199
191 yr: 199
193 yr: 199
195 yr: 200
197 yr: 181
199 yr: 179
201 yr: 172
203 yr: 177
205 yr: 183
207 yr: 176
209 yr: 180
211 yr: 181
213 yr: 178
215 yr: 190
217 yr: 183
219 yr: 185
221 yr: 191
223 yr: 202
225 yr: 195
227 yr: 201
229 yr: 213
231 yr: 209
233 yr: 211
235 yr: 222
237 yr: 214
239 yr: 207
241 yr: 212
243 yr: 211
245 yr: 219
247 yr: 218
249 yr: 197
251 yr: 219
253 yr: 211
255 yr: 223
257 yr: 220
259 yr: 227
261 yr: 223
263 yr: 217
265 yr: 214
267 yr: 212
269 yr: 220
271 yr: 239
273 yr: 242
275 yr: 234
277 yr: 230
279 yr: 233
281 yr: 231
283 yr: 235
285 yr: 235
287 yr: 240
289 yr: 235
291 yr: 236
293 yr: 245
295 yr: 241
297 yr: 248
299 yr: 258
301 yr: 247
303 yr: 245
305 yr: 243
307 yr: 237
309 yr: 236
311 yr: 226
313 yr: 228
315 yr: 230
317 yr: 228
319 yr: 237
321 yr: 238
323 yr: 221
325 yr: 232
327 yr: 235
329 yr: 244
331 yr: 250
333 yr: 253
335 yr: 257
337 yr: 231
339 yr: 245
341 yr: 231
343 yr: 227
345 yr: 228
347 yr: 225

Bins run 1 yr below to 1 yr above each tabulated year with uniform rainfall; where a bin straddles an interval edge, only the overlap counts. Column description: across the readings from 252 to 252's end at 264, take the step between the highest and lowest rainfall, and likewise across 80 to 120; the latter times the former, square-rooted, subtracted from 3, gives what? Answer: -22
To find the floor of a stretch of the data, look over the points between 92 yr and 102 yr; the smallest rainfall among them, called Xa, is 240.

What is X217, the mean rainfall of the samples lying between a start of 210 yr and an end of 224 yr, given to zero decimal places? 187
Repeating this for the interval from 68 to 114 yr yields 261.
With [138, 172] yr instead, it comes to 228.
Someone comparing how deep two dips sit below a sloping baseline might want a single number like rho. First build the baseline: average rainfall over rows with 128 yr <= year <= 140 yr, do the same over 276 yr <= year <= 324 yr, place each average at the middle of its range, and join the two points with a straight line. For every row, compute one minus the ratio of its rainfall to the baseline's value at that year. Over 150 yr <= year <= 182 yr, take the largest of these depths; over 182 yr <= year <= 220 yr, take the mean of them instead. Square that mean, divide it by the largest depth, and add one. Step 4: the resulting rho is 1.29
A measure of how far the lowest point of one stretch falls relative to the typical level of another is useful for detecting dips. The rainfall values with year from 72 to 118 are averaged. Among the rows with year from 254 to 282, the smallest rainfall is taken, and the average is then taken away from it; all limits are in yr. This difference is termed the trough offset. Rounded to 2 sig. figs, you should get -48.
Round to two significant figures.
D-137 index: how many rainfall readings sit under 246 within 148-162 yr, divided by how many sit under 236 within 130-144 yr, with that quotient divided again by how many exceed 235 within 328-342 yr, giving 0.47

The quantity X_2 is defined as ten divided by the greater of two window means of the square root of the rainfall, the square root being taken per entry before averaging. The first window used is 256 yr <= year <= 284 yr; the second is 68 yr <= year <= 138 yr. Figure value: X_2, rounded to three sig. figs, 0.622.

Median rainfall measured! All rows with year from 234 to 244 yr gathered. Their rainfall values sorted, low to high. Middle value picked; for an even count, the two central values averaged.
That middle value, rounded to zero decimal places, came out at 212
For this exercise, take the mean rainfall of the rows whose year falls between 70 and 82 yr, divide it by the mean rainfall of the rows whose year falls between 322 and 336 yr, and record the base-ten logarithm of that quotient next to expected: 0.044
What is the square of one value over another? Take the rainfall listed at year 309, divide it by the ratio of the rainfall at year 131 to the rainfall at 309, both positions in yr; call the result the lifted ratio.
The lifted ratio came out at 220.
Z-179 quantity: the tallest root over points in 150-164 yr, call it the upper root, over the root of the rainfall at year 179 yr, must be 1.077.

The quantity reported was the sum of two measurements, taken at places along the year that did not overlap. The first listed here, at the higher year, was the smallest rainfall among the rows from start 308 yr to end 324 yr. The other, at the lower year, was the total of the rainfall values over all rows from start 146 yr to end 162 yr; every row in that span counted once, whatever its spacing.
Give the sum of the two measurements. 2068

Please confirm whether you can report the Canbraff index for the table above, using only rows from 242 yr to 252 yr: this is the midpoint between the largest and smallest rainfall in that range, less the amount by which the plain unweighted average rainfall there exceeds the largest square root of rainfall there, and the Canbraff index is 10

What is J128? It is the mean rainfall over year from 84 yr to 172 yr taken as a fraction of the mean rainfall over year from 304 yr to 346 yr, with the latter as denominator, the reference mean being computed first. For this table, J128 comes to 1.04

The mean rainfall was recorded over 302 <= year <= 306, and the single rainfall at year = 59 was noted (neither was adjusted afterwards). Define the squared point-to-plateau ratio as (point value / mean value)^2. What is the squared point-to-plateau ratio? 1.18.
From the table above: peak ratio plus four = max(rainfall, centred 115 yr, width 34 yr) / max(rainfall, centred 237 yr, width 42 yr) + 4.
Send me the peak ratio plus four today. 5.25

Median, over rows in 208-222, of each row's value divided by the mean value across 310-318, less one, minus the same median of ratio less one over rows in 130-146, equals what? -0.24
